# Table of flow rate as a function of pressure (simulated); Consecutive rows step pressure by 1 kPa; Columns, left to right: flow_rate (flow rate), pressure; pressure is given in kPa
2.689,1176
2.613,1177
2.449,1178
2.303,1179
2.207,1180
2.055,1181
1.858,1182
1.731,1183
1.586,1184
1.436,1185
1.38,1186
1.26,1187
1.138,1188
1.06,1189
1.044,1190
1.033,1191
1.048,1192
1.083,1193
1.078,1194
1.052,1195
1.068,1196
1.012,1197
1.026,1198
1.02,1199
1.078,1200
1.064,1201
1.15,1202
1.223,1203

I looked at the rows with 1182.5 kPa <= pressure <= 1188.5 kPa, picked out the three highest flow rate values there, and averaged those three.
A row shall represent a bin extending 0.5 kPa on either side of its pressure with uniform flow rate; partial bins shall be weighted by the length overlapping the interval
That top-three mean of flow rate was 1.58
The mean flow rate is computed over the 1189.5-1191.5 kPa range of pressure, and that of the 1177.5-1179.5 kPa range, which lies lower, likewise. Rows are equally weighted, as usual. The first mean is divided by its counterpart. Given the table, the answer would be 0.44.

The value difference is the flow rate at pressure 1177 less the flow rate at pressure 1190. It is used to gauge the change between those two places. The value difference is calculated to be 1.6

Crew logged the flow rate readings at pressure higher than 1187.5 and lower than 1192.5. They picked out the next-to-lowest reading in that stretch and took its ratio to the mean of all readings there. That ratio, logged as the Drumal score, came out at 0.98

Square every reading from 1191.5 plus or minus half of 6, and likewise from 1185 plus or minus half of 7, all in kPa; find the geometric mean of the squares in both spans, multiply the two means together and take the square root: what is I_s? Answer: 1.5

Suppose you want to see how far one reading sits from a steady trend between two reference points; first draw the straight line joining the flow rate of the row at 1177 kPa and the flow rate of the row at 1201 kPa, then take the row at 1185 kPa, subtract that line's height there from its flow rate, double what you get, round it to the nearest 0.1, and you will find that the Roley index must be -1.3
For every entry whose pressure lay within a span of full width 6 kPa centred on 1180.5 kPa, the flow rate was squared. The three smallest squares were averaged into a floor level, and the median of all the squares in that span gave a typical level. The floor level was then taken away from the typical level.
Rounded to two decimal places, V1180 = 0.99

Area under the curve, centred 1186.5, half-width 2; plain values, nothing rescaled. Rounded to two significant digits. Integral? 5.2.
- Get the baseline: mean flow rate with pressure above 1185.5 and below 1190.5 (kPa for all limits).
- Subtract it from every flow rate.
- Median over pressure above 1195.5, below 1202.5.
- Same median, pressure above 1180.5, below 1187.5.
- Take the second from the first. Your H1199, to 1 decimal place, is -0.5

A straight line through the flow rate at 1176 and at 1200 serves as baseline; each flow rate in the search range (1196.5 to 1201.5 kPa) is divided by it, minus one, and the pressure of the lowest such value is 1197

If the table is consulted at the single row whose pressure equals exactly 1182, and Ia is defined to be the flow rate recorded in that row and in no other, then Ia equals 1.858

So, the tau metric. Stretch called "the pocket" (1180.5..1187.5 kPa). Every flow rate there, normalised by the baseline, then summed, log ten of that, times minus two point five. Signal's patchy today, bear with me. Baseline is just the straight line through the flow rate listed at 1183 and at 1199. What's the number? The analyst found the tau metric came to -2.1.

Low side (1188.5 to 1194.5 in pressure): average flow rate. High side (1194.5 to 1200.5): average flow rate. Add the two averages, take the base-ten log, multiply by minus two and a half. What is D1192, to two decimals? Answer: -0.81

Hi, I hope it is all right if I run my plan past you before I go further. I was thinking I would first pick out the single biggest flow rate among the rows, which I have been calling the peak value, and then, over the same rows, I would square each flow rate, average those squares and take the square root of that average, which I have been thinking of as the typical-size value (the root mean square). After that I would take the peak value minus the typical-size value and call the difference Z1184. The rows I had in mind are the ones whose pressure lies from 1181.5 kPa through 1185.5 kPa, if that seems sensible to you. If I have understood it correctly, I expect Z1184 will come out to 0.20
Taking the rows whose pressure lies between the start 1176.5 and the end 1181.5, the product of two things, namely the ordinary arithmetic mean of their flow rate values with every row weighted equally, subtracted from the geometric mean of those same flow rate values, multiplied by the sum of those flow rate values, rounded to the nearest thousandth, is -0.093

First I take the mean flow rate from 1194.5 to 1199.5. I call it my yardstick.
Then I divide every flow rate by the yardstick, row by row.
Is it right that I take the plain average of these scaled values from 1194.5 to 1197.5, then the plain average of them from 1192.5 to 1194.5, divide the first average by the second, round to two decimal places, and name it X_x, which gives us 0.97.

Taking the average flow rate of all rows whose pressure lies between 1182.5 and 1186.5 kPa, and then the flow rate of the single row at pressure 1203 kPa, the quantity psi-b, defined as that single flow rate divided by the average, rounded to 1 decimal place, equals 0.8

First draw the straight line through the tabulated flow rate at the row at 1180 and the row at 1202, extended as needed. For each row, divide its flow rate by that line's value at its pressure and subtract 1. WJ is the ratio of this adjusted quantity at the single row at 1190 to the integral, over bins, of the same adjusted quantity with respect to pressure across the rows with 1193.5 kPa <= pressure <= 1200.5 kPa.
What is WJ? 0.23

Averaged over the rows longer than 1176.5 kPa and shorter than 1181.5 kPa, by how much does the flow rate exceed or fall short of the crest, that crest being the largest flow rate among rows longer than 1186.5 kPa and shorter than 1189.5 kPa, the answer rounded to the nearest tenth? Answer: 1.1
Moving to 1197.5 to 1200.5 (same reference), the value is -0.2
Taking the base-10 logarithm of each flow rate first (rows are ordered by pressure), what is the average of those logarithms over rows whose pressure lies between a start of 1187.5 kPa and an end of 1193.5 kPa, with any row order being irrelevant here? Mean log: 0.03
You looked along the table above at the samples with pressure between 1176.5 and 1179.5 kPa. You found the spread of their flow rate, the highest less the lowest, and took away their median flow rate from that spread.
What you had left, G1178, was -2.14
